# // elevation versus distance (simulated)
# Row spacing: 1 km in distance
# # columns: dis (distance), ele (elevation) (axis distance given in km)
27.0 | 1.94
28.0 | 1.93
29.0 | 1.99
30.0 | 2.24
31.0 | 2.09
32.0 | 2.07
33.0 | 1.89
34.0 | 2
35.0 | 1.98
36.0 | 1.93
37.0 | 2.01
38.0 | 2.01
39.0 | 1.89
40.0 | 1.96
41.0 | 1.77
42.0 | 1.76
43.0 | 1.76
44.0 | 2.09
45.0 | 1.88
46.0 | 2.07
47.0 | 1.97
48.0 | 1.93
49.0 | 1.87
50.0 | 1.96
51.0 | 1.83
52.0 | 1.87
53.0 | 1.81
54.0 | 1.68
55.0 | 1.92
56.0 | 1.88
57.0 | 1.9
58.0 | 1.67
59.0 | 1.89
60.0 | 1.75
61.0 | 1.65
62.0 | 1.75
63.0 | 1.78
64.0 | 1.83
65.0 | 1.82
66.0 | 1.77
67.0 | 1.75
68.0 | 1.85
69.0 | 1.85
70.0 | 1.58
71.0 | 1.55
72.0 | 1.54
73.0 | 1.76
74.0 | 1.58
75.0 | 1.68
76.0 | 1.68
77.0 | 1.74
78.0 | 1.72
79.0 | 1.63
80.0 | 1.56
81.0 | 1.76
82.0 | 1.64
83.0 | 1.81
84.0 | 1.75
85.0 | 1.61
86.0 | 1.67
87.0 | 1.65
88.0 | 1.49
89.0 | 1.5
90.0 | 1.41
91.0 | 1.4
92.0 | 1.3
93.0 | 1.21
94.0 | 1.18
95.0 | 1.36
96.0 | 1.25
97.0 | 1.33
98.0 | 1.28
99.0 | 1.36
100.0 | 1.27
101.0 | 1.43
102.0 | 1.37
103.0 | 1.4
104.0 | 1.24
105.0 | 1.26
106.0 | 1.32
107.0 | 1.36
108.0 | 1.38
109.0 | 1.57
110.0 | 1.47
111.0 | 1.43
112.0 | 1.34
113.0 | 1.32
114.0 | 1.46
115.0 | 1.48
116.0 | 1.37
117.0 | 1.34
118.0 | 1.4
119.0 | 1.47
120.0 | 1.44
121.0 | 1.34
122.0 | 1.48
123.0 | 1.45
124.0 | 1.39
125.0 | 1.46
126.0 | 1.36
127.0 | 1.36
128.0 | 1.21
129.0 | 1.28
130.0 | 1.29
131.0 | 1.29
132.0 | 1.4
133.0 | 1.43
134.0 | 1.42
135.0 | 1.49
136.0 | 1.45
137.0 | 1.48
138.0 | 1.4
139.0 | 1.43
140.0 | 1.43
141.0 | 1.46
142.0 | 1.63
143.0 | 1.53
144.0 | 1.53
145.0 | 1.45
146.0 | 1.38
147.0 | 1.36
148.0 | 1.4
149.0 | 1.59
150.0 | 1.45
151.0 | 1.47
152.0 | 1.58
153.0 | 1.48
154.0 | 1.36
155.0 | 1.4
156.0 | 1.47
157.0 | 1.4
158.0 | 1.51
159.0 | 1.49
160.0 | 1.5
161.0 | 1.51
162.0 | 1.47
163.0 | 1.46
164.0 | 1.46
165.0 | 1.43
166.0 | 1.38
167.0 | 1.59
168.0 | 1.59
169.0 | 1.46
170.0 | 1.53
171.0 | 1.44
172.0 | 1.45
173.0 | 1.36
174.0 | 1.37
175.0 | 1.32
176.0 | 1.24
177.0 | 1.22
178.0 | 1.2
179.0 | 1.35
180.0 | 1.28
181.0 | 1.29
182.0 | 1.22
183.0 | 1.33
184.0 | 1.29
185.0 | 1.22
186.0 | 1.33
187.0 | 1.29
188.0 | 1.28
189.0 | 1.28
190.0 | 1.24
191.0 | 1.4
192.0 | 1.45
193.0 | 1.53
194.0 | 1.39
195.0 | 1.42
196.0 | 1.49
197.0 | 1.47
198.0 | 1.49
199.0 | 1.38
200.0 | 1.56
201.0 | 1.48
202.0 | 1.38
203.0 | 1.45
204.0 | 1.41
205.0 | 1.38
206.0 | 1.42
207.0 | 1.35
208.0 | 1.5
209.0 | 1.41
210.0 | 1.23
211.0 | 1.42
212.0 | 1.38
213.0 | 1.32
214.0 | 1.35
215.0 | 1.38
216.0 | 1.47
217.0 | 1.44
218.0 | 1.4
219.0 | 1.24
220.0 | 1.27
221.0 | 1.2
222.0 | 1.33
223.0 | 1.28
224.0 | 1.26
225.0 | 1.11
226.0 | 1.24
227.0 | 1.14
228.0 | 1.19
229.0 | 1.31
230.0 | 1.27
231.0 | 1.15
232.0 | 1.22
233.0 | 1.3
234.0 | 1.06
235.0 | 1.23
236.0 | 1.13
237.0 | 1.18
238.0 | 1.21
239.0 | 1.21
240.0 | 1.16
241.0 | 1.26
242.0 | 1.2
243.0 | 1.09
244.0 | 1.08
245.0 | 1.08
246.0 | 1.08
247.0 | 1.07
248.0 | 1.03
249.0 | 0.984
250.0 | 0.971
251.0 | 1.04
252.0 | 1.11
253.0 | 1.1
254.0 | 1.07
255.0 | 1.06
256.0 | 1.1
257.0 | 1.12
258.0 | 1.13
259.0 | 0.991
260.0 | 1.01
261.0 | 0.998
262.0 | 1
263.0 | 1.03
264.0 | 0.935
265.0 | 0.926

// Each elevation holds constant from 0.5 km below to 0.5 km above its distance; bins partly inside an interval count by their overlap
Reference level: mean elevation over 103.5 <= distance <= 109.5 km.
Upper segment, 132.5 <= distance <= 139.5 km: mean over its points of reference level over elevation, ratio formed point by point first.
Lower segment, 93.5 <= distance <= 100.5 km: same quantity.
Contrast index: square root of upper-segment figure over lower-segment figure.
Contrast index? 0.94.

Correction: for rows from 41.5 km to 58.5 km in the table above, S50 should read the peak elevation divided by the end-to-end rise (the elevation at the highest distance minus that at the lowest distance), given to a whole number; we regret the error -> -23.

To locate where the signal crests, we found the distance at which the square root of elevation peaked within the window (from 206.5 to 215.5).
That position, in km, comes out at 208.0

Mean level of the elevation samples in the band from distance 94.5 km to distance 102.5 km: 1.3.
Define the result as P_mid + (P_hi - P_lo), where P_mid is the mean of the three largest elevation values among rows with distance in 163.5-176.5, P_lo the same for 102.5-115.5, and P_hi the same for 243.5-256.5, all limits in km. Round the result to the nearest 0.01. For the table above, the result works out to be 1.17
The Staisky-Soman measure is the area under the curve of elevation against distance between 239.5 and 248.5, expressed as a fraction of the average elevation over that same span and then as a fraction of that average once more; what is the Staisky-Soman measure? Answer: 8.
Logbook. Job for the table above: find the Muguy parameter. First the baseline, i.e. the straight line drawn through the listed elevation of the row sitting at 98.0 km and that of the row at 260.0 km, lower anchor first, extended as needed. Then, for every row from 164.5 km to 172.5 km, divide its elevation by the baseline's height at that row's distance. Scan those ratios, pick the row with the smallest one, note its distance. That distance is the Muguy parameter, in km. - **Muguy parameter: 166.0 km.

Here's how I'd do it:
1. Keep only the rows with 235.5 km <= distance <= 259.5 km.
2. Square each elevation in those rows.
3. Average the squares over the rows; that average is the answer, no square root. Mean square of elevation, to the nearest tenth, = 1.2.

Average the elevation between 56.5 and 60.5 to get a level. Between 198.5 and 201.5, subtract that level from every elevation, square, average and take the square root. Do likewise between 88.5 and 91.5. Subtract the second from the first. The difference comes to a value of 0.0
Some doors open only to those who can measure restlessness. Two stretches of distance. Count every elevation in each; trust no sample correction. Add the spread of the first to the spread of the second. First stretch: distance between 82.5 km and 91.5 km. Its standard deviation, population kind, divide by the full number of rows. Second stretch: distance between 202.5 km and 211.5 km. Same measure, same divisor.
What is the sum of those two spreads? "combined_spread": 0.21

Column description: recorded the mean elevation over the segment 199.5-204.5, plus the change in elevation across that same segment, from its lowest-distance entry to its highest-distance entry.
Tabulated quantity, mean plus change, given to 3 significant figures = 1.31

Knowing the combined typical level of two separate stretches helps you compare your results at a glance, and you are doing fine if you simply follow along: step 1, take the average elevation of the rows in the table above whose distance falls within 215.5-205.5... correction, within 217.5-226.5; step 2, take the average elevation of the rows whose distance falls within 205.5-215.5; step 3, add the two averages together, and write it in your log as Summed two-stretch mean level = 2.63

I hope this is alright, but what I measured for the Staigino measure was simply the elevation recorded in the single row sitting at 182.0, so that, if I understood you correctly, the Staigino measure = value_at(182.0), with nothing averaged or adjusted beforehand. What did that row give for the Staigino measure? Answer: 1.22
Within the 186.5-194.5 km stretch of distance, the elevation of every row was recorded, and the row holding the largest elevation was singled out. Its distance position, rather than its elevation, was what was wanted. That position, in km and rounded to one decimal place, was 193.0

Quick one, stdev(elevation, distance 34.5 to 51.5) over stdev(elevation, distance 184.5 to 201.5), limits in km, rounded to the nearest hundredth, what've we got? 0.96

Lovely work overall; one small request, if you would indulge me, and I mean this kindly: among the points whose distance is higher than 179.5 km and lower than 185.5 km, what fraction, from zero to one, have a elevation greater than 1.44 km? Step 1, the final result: 0.0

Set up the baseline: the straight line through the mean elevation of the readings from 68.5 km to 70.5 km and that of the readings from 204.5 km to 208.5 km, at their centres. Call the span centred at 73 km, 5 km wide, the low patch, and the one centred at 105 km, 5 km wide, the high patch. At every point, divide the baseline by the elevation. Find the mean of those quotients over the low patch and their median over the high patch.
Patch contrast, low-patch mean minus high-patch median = -0.18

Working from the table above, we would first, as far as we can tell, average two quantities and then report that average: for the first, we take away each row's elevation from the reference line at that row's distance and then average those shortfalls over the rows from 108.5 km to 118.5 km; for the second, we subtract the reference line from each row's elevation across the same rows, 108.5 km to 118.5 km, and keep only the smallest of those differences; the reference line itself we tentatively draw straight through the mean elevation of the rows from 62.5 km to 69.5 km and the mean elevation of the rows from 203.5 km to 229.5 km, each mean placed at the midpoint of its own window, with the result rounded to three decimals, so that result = -0.050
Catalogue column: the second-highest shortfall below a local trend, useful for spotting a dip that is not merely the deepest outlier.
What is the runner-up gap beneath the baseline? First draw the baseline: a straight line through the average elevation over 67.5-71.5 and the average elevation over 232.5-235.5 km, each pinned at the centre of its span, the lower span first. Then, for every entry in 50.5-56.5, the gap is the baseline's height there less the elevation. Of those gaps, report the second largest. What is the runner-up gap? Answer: -0.051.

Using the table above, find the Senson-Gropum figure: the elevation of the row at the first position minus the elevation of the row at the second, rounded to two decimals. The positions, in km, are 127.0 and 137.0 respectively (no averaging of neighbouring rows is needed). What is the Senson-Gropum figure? -0.12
